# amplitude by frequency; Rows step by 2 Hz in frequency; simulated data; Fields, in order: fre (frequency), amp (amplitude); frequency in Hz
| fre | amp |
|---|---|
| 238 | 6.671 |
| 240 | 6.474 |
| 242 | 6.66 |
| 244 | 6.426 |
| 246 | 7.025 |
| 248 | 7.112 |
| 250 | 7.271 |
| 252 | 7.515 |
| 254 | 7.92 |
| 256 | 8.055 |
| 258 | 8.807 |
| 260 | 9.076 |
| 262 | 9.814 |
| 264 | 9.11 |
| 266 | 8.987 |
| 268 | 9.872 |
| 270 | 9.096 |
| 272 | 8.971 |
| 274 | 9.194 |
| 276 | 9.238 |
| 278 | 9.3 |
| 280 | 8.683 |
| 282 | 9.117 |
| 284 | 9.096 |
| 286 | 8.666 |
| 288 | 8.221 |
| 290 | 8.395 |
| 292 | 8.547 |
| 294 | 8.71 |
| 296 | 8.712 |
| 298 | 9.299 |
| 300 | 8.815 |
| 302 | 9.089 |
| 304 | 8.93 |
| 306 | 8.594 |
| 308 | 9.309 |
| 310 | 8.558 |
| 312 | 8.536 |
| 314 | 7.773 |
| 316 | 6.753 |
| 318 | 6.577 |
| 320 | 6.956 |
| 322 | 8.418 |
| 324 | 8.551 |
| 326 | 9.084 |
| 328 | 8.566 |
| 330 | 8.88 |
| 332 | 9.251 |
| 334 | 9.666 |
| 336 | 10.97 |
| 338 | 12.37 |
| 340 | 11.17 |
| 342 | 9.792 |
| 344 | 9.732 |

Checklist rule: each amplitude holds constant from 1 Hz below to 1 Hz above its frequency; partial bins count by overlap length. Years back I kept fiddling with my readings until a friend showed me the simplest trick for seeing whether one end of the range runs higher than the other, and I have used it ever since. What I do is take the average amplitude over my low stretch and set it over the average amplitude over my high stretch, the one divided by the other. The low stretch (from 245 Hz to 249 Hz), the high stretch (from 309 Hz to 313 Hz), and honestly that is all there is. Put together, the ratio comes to 0.83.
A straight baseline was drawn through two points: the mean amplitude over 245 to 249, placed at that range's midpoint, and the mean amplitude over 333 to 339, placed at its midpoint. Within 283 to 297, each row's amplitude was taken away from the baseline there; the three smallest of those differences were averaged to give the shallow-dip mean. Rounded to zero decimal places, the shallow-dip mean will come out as 0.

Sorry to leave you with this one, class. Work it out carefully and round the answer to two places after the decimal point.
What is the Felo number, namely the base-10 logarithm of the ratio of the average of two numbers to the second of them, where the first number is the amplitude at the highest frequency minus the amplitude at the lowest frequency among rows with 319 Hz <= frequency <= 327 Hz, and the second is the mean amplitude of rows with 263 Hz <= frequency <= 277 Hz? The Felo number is -0.21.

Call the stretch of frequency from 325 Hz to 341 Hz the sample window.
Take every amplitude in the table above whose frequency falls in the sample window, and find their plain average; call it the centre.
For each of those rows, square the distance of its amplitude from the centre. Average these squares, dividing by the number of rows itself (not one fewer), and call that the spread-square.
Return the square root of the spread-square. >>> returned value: 1.3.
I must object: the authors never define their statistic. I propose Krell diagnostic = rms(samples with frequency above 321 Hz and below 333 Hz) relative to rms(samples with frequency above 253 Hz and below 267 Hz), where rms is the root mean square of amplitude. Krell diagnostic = 0.99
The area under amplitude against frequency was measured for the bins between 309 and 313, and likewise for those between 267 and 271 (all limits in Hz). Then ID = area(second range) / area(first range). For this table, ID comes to 1.1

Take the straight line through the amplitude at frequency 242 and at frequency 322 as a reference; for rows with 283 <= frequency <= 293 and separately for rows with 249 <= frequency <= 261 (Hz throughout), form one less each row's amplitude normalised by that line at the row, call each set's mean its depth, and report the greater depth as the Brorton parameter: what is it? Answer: -0.12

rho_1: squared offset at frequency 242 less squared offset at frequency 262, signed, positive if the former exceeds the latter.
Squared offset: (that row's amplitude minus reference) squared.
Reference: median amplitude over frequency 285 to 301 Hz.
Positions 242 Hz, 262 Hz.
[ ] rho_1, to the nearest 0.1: 2.8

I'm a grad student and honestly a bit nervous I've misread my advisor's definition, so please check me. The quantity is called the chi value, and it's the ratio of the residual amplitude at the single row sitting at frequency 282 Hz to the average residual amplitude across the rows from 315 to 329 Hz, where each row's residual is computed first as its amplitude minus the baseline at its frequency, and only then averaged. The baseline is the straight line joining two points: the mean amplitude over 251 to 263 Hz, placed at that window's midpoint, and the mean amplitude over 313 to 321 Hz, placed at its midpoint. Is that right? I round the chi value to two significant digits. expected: 1.3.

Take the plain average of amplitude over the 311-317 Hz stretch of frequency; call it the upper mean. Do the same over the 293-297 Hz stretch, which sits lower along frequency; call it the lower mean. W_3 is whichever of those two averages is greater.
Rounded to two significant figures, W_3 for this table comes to 8.7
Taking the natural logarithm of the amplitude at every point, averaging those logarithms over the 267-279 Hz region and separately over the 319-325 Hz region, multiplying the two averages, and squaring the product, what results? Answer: 21.3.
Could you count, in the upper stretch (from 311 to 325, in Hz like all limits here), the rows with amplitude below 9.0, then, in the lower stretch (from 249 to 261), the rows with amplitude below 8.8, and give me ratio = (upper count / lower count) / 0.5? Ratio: 3.5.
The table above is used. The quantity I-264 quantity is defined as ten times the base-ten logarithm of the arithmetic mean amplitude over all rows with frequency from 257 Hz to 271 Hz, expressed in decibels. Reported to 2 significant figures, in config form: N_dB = 9.7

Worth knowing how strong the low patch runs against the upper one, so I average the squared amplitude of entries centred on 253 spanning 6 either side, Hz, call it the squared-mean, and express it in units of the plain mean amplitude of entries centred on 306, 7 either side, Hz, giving 6.9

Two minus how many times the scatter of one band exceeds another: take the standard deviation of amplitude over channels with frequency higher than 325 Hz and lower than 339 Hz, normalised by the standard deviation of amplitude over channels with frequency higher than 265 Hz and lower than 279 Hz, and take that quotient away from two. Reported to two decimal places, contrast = -2.46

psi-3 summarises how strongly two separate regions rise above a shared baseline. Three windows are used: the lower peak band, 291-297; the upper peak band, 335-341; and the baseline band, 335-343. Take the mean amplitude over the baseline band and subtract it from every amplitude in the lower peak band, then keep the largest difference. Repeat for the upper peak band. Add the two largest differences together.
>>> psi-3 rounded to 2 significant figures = -1.1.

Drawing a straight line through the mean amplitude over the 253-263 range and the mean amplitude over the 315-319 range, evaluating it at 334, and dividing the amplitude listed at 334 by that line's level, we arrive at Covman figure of 1.59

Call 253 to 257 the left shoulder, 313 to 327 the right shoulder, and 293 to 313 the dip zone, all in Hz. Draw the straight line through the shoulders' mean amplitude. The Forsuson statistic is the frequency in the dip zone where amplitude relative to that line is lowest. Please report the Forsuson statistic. 312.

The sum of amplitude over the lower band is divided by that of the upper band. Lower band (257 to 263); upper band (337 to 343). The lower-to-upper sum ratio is 0.83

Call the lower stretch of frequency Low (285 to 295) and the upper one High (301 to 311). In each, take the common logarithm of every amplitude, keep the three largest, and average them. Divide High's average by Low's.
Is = 1.02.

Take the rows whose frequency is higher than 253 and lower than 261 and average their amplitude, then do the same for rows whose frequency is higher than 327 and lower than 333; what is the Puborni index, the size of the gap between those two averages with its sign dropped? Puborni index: 0.43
